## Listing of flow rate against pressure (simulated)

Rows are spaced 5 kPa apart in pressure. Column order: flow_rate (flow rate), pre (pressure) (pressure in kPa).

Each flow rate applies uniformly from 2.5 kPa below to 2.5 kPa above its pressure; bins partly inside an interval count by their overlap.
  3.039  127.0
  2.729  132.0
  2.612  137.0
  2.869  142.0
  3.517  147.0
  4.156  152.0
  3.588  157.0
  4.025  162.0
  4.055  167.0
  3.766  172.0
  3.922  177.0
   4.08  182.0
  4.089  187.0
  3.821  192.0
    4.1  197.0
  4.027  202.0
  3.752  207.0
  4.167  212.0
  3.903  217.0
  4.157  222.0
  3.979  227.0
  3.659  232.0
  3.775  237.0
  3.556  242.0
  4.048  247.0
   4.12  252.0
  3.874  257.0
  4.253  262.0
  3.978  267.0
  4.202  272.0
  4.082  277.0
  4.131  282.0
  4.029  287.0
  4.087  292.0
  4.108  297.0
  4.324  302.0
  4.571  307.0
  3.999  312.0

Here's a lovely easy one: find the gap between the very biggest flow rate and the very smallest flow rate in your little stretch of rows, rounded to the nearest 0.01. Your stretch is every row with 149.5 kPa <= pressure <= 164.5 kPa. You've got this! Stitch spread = 0.57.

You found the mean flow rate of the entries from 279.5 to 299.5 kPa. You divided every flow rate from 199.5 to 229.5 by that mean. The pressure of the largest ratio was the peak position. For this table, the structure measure 212.0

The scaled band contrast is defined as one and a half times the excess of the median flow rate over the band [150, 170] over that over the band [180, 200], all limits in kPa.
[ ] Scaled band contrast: -0.1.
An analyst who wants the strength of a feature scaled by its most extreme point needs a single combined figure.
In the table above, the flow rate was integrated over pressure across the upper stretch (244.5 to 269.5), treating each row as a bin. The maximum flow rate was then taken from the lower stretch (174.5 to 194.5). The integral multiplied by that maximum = 414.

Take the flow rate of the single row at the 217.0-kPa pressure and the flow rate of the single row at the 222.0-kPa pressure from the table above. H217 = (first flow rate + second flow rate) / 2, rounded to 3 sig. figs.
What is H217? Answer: 4.03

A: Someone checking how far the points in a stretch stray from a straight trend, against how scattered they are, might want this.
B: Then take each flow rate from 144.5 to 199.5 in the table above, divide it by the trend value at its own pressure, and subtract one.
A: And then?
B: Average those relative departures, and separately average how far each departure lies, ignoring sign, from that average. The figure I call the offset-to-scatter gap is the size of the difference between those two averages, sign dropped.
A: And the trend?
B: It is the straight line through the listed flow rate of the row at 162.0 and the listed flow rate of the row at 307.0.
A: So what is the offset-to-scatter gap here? 0.077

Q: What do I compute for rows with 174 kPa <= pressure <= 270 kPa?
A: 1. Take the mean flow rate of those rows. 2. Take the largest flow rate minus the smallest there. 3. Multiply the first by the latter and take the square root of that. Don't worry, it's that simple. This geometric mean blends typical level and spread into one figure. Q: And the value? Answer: 1.66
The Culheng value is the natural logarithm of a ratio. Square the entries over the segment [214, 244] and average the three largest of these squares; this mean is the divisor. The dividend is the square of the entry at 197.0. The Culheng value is 0.0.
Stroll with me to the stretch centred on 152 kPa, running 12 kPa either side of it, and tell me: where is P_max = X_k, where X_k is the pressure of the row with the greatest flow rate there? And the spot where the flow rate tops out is 152.0 kPa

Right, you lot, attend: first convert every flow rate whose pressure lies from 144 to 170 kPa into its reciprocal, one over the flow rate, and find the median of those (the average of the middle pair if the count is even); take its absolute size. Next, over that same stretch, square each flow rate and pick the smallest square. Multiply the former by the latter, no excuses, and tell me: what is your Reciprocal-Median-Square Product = 3.07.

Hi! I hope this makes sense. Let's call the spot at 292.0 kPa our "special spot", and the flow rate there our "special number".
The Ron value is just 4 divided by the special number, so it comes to 0.98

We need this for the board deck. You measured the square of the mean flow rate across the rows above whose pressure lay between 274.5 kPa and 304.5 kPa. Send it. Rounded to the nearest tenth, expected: 17.0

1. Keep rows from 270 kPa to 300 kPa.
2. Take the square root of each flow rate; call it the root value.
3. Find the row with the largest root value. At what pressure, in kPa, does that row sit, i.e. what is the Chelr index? 272.0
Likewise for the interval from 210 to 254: 212.0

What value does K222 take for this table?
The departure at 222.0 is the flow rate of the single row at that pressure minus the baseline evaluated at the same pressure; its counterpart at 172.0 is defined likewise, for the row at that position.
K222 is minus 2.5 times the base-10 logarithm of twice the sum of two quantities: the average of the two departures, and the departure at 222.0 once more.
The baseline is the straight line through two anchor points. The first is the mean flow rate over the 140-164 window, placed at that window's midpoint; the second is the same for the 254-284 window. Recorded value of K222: 0.2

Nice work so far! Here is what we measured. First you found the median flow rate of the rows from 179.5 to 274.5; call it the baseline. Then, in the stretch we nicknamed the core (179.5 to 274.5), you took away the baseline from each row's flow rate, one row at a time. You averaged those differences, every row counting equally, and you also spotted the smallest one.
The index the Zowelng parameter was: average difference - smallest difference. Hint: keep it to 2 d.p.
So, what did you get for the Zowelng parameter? 0.42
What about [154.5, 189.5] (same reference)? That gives 0.34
